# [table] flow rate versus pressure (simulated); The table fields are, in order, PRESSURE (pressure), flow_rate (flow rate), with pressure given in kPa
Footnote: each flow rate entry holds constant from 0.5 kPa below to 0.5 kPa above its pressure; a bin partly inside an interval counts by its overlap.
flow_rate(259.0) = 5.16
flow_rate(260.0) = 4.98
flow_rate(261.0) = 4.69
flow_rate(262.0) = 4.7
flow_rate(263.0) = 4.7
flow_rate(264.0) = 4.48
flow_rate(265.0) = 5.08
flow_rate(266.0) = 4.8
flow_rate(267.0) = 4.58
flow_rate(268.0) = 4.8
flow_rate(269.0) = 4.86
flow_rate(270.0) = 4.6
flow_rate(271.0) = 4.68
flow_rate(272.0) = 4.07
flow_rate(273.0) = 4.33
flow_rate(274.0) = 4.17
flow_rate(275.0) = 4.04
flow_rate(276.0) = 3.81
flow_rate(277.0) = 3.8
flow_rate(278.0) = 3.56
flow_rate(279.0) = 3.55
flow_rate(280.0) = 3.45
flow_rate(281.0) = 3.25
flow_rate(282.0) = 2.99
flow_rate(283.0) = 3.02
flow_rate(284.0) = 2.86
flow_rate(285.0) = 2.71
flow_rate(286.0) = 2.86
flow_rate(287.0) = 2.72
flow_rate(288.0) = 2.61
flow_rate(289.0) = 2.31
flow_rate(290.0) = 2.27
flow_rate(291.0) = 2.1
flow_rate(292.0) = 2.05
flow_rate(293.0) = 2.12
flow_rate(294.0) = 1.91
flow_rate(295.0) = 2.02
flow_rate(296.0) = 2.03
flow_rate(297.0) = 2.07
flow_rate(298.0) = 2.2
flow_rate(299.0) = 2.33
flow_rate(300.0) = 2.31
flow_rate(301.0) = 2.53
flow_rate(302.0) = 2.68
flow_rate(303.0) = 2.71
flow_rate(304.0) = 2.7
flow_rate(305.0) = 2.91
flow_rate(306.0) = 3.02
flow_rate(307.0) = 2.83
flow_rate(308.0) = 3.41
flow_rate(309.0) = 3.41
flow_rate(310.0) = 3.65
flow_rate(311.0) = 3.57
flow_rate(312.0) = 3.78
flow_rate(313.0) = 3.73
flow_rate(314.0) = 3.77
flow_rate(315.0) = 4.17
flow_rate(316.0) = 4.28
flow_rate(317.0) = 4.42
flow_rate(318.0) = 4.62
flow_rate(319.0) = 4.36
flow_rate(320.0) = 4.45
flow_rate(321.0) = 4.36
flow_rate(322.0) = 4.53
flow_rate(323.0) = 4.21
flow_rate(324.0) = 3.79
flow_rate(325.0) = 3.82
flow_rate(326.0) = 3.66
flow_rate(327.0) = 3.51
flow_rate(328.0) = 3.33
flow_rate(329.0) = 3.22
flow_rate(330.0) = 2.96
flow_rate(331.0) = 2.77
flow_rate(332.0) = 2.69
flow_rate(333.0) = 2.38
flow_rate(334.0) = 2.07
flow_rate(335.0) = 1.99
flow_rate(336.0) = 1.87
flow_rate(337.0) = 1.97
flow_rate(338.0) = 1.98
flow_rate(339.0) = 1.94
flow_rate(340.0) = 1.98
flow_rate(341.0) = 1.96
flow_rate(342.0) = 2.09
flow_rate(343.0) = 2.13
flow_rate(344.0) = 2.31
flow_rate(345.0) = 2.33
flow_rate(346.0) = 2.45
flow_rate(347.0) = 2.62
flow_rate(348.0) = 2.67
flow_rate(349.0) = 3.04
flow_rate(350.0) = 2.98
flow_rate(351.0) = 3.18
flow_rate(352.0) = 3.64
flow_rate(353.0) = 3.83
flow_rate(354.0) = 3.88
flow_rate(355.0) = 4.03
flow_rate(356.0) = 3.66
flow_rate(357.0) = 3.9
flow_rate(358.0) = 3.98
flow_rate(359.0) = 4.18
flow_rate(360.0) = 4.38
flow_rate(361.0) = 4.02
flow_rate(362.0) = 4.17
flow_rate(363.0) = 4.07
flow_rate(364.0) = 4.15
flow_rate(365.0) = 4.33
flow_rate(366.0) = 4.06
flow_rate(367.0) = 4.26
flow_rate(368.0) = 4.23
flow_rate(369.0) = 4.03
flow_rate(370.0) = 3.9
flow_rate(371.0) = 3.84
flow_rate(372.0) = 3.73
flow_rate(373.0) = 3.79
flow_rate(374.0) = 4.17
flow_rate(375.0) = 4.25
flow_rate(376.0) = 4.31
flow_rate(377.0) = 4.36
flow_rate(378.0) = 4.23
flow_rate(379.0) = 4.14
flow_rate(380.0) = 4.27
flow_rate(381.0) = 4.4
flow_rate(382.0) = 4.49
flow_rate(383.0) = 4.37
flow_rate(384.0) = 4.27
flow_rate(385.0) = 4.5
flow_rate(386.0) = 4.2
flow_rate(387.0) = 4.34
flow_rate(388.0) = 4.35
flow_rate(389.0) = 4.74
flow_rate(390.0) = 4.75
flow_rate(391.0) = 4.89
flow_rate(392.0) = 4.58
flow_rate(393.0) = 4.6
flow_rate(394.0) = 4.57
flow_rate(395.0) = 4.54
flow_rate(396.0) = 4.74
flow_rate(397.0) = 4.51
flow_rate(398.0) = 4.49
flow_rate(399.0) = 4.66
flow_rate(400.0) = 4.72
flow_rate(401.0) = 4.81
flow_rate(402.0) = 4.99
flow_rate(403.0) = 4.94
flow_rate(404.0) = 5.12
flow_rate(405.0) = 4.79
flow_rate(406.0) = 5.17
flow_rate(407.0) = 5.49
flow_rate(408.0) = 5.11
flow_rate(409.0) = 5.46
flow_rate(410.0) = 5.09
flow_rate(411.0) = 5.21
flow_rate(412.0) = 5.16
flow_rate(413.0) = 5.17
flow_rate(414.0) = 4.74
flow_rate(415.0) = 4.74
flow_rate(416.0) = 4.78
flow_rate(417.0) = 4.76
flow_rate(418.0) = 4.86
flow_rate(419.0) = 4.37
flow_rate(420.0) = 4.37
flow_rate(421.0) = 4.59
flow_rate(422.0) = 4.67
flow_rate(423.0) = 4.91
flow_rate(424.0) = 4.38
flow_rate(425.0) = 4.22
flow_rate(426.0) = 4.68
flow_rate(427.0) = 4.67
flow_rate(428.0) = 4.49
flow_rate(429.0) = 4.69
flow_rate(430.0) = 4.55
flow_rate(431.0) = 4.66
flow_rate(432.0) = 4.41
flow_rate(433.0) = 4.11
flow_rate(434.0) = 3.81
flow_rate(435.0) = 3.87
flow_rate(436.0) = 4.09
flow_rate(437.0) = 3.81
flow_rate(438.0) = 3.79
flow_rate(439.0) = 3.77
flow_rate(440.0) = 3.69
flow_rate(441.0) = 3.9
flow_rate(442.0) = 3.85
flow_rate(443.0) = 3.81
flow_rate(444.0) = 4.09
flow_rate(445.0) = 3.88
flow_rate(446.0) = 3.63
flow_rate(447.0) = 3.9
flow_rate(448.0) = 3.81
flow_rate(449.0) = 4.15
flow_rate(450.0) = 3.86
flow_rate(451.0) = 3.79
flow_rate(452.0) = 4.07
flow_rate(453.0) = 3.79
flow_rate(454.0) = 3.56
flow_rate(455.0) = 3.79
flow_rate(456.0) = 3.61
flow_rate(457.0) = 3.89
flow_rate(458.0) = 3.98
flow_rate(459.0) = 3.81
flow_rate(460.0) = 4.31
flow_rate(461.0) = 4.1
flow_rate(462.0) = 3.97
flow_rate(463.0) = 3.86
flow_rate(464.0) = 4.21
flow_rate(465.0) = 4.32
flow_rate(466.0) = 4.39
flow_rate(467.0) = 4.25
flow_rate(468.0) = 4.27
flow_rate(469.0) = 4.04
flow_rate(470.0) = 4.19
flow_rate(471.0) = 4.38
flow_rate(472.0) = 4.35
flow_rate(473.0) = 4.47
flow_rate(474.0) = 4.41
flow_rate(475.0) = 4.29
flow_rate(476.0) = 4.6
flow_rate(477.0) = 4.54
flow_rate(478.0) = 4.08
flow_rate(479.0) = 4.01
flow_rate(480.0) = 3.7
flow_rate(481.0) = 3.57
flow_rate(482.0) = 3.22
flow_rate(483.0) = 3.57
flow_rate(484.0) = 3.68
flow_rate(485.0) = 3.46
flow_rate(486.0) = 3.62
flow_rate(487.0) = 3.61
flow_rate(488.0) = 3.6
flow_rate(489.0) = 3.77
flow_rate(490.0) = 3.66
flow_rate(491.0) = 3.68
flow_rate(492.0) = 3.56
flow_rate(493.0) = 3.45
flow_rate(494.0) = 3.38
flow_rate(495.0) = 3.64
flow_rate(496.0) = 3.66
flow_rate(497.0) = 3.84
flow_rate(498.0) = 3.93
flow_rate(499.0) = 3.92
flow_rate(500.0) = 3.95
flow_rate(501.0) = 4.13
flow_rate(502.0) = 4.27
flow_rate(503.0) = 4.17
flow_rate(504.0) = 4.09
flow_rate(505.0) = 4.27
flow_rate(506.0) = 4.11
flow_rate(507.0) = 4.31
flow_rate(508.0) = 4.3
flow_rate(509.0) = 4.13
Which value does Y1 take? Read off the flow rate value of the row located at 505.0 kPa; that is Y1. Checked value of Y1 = 4.27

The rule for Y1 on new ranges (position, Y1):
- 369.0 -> 4.03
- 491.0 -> 3.68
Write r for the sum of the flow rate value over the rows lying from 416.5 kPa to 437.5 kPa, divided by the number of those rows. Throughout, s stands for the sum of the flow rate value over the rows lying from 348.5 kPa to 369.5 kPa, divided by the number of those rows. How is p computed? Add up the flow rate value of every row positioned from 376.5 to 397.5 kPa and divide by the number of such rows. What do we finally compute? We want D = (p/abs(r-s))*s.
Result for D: 33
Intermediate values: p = 4.5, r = 4.4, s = 3.90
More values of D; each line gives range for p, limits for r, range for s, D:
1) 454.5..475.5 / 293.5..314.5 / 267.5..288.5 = 18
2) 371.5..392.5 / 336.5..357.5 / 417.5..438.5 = 12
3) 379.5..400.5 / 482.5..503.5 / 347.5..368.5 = 175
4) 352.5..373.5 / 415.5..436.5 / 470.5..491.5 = 28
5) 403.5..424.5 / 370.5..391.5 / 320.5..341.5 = 10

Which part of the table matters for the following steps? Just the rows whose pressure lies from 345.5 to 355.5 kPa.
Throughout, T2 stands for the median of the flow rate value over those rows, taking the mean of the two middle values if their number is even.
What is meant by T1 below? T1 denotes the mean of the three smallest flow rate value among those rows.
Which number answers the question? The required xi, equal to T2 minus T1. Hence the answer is 0.53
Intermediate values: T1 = 2.6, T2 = 3.1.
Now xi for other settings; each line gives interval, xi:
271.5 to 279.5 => 0.29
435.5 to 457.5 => 0.21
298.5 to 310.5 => 0.38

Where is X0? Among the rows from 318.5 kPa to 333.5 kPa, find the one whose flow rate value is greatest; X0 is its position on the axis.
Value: 322.0 kPa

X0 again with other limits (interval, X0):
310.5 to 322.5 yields 318.0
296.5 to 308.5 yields 308.0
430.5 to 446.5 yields 431.0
